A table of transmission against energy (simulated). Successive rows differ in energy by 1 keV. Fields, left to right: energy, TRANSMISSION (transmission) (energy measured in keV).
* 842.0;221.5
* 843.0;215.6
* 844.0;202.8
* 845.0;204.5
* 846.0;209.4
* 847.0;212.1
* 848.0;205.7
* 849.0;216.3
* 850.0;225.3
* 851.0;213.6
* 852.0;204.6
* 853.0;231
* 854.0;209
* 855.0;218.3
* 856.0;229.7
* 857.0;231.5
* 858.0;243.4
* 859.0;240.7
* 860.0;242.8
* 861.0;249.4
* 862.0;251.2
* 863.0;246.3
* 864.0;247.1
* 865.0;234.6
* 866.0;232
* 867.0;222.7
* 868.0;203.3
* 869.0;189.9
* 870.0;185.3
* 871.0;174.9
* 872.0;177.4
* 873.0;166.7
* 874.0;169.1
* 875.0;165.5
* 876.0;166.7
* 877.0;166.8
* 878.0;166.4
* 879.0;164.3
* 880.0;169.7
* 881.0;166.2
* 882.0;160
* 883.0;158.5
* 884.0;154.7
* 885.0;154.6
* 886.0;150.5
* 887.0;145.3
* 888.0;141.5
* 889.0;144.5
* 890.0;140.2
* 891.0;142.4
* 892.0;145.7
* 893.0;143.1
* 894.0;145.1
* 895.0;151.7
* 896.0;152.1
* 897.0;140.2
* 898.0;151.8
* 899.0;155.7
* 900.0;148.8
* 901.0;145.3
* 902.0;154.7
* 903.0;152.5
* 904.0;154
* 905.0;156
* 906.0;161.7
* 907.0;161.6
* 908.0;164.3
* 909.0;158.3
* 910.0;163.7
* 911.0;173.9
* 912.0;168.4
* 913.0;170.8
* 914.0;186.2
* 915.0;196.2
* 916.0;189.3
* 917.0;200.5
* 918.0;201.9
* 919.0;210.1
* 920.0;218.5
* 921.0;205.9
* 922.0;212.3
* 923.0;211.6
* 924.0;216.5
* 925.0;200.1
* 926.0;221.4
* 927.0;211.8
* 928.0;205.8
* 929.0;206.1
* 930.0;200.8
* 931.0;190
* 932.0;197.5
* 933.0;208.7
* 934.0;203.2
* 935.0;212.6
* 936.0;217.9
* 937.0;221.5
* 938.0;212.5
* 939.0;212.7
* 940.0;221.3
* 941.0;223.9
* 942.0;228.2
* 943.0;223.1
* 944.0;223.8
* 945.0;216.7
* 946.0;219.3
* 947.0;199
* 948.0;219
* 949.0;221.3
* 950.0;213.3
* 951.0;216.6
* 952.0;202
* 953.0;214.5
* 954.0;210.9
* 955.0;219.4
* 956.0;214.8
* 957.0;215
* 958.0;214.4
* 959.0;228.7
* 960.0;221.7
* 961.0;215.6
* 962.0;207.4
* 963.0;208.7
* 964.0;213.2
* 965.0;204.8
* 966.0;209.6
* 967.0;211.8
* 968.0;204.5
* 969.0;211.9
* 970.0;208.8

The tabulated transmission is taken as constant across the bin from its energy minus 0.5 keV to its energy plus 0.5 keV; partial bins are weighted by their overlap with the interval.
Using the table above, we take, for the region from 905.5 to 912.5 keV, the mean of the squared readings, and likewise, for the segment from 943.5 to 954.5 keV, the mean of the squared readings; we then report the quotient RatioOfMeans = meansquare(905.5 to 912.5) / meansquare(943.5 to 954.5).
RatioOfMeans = 0.6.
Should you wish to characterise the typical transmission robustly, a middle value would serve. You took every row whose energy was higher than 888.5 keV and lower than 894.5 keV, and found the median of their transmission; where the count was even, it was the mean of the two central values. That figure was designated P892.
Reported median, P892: 144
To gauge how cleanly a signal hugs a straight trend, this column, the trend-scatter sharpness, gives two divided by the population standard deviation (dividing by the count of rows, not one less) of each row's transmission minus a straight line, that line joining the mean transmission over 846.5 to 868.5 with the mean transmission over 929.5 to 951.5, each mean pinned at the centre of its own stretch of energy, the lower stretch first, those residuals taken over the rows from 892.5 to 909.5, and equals 0.28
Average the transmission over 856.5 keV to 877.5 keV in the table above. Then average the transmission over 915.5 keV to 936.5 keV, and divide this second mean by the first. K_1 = 1.0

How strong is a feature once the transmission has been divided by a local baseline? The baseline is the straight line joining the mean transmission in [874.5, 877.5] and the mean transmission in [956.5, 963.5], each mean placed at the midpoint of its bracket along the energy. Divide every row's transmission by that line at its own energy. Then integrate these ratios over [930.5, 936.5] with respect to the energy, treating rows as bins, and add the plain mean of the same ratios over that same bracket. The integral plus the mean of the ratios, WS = 7.16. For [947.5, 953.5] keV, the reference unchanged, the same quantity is 7.14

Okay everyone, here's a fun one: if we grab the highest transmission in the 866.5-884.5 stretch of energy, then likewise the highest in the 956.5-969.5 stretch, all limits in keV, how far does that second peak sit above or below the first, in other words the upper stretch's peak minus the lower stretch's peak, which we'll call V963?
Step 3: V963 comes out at 6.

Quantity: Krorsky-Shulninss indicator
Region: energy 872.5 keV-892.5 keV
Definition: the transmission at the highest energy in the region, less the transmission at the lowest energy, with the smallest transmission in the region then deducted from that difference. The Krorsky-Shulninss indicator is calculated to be -161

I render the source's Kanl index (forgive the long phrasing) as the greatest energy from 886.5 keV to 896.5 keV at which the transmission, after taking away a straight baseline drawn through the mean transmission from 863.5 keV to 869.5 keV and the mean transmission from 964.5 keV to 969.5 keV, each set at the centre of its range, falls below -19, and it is 896.0 keV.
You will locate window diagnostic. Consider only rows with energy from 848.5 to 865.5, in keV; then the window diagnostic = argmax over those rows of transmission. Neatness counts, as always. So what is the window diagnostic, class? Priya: 862.0 keV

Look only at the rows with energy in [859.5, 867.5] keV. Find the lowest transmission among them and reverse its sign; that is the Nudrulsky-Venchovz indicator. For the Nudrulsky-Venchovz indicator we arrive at -223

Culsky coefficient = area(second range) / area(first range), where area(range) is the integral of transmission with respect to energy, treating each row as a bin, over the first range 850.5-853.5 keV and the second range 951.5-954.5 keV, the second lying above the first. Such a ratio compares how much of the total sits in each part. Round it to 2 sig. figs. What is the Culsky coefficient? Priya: 0.97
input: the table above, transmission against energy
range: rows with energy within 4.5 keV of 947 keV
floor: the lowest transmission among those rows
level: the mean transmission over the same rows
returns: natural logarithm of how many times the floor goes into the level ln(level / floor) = 0.09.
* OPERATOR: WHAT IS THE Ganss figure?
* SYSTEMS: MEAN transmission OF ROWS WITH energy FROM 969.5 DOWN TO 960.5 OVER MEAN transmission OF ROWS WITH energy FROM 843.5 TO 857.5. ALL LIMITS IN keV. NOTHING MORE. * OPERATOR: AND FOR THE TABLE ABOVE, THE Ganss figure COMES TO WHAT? 0.97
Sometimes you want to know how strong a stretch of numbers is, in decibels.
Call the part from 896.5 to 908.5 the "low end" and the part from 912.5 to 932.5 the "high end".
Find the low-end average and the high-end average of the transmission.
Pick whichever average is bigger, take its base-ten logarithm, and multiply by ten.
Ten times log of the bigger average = 23.1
